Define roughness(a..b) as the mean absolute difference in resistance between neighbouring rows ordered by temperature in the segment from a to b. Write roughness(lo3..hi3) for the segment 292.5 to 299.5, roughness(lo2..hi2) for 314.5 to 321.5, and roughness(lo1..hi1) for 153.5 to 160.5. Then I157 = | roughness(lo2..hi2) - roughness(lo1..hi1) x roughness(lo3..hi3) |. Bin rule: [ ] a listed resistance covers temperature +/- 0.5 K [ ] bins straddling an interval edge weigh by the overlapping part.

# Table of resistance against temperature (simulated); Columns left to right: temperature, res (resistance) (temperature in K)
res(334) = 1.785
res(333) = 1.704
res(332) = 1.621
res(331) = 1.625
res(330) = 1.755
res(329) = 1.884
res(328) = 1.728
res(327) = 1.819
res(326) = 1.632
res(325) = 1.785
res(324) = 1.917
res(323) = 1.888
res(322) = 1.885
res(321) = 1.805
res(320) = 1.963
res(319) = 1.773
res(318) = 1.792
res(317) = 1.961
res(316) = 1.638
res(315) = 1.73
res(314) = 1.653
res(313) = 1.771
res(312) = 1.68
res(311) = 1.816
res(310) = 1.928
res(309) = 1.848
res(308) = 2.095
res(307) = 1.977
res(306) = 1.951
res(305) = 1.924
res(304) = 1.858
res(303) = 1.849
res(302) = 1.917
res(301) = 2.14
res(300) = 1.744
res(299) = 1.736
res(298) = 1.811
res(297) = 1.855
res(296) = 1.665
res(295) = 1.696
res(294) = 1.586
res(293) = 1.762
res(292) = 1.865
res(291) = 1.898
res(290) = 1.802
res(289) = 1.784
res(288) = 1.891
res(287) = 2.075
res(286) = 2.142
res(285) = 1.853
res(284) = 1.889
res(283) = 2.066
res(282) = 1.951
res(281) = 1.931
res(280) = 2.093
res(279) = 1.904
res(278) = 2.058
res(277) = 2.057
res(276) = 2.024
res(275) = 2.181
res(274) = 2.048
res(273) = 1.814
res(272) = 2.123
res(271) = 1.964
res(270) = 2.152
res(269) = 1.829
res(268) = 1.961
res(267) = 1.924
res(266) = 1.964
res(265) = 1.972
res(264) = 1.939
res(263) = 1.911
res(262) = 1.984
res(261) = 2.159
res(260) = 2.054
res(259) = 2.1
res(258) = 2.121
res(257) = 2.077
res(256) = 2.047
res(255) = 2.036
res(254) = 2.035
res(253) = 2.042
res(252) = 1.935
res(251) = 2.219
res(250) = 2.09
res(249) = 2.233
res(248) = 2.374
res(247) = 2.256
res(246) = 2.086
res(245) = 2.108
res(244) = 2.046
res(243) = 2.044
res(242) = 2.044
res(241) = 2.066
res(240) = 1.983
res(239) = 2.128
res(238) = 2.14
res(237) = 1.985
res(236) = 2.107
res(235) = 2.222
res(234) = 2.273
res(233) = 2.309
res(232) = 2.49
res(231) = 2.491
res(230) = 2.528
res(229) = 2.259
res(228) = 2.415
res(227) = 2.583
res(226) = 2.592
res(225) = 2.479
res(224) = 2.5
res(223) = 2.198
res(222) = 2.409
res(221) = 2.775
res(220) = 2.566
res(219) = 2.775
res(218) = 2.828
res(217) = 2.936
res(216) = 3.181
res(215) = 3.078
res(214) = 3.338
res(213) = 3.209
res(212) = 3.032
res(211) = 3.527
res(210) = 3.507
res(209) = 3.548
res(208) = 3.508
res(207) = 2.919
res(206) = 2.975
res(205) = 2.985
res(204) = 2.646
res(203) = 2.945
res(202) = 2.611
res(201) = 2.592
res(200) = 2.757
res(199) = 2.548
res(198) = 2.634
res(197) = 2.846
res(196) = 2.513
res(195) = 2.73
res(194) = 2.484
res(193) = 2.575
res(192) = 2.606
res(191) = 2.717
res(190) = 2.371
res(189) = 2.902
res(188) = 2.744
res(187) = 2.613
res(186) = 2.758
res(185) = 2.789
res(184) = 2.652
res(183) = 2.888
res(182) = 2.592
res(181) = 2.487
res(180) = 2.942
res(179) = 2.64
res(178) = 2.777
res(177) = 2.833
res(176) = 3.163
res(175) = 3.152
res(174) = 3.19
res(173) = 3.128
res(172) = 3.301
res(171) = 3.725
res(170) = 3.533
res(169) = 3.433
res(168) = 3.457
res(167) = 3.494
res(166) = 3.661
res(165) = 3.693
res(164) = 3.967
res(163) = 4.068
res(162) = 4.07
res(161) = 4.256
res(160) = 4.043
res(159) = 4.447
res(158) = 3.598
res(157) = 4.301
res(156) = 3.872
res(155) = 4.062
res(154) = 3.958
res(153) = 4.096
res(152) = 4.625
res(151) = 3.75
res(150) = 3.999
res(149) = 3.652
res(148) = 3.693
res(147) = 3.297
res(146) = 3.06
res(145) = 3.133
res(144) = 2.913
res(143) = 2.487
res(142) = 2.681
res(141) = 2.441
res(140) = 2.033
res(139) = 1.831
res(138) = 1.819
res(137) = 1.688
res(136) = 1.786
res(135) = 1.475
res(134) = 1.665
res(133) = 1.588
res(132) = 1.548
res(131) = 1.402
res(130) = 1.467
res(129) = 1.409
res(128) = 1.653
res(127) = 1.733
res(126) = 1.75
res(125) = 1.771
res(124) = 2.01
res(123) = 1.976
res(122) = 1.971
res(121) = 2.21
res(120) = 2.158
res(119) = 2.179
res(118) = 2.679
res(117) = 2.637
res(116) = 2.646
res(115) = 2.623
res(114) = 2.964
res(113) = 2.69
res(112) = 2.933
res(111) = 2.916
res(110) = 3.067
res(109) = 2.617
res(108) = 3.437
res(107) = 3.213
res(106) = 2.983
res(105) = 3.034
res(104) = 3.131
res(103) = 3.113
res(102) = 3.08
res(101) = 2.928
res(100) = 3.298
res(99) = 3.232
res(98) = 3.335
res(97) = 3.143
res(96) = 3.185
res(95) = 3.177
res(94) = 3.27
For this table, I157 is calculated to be 0.11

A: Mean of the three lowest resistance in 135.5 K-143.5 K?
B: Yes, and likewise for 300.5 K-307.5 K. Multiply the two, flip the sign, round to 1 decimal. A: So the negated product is -3.3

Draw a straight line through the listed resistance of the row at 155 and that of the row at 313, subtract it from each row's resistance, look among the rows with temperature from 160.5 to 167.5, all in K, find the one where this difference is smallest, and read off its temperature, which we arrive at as 167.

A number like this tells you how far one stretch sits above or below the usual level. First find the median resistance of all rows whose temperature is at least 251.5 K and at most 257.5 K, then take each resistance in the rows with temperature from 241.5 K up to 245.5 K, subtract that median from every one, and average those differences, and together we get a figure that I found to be 0.0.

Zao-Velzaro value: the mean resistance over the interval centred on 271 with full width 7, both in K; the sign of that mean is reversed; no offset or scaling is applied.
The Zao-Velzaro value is -1.98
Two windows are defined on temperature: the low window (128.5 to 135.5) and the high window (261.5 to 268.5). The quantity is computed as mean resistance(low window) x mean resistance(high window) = 2.9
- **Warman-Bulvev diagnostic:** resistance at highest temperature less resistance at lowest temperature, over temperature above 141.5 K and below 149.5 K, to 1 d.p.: 1.0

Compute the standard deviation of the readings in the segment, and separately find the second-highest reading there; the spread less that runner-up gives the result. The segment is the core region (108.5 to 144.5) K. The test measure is -2.4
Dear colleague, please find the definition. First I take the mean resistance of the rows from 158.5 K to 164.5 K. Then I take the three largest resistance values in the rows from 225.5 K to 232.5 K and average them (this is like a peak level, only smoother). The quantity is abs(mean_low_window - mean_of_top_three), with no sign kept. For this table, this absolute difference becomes 1.6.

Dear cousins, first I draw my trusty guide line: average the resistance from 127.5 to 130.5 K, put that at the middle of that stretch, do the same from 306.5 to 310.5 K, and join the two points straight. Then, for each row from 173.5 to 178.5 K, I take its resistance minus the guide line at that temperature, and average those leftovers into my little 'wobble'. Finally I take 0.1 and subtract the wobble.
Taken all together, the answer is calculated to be -1.3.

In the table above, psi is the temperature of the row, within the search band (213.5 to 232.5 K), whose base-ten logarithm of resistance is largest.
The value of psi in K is 214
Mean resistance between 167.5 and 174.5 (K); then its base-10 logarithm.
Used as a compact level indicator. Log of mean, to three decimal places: 0.531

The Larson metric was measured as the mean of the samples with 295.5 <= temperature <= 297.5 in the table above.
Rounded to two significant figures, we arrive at 1.8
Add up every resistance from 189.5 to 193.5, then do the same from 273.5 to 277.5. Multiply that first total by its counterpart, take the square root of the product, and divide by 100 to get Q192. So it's 0.092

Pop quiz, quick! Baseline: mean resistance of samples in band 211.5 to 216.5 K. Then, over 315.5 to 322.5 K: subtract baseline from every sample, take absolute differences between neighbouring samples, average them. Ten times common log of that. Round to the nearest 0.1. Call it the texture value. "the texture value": -8.1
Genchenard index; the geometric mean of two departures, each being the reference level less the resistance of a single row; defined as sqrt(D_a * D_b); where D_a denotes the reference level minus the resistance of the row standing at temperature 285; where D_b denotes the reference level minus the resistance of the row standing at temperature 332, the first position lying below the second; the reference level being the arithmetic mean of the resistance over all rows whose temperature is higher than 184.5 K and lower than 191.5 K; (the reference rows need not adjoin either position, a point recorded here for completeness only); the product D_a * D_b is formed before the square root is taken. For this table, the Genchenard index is 1.0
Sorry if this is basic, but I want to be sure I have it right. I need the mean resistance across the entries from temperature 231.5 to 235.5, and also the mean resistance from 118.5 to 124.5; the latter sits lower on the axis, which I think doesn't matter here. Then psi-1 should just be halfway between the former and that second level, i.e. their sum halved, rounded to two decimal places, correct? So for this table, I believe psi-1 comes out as 2.20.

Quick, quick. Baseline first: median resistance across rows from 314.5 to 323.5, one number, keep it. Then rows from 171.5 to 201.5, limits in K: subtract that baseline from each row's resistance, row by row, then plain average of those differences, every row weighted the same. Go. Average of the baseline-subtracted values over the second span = 0.96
